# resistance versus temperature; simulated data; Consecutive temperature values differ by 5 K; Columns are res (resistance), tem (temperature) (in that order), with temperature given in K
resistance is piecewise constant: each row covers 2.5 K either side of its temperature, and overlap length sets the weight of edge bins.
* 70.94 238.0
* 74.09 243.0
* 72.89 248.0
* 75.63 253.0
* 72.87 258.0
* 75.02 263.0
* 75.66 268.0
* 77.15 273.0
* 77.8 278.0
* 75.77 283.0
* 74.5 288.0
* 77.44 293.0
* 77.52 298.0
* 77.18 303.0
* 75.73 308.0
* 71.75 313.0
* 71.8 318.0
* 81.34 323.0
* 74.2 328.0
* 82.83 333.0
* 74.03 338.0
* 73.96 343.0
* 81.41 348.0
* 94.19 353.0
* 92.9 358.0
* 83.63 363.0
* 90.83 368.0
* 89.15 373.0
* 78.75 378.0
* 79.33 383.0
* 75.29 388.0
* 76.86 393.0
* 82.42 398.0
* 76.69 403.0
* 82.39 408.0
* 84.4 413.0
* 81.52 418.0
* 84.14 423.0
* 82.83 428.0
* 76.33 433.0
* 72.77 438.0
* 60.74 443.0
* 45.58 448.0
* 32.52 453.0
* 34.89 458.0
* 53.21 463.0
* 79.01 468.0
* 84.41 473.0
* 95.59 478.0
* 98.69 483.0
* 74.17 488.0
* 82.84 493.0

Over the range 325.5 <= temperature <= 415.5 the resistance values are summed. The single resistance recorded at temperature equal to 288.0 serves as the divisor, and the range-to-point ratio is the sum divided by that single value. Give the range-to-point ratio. 20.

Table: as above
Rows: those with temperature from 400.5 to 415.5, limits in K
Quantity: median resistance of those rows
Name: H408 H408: 82.4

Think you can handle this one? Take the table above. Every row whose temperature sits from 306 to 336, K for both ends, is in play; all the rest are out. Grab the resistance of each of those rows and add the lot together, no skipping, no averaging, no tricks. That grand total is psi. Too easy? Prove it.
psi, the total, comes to 458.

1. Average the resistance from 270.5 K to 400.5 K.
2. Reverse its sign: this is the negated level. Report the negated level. -79.5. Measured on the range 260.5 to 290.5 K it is -76.0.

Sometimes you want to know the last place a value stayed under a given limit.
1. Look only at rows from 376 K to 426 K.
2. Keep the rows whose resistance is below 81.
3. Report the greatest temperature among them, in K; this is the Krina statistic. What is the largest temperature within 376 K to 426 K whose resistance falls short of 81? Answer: 403.0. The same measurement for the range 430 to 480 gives 468.0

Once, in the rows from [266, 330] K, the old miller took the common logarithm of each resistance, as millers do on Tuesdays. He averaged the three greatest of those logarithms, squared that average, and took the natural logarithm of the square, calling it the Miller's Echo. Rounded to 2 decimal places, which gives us 1.28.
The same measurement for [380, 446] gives 1.31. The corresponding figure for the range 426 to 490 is 1.35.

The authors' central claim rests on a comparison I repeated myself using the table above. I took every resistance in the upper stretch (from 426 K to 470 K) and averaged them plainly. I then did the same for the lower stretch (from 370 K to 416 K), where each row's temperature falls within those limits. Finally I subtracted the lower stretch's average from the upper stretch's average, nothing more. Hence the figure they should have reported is -21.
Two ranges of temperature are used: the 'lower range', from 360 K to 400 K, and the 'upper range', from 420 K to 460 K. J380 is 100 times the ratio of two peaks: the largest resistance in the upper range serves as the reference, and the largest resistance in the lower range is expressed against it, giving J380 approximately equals 108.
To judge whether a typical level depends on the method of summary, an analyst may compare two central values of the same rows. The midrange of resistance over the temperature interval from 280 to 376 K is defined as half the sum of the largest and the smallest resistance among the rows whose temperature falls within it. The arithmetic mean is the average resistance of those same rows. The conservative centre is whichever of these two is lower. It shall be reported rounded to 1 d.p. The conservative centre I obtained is 80.0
